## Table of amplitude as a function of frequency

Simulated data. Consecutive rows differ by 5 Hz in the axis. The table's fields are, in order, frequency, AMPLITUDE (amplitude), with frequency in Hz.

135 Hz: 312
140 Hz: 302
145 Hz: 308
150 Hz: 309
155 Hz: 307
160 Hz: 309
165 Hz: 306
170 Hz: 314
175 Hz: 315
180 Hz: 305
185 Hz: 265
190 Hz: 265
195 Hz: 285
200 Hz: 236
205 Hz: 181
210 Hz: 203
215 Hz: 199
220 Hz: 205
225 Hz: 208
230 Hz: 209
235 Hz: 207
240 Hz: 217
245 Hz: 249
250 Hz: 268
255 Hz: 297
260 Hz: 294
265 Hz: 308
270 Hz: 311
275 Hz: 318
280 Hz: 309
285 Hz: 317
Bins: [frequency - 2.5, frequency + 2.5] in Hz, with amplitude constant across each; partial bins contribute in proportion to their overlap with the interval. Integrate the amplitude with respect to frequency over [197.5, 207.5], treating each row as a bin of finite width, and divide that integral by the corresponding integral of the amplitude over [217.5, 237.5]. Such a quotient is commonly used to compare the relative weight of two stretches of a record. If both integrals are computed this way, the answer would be 0.5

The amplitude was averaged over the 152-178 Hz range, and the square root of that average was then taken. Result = 17.6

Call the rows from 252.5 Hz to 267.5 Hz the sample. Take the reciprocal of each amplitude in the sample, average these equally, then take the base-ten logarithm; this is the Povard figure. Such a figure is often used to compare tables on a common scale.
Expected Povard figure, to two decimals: -2.48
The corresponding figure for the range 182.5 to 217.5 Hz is -2.36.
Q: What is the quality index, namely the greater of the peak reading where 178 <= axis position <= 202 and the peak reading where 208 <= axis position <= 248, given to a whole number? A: 305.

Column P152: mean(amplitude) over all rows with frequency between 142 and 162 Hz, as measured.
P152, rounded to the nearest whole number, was 308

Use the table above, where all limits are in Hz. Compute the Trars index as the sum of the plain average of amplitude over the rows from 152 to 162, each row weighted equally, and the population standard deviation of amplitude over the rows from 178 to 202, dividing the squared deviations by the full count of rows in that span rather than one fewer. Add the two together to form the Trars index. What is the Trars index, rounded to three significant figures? 331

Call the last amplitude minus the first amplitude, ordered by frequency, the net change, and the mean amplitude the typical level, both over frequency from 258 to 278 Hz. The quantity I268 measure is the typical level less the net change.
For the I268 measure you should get 284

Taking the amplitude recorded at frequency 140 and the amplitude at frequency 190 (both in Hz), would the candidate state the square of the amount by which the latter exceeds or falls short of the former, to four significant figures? 1369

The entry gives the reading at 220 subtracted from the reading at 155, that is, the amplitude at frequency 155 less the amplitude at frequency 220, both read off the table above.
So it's 102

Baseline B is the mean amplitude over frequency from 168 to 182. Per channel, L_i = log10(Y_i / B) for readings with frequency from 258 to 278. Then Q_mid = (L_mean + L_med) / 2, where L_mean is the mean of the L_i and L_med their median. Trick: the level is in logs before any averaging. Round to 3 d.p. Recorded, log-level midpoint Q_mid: -0.004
